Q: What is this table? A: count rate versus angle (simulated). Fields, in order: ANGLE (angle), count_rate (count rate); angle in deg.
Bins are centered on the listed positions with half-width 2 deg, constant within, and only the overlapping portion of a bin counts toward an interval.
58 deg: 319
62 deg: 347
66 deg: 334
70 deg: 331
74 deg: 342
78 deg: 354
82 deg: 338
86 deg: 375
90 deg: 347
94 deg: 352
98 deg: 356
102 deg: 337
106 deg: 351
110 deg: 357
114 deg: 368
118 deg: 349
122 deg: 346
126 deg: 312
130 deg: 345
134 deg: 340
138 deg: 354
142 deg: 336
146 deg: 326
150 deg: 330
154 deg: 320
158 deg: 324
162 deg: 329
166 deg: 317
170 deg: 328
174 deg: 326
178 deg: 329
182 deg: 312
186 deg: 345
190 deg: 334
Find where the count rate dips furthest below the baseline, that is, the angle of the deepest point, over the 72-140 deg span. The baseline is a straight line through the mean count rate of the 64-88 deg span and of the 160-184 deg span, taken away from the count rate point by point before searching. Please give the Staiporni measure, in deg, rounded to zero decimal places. 126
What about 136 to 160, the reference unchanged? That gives 154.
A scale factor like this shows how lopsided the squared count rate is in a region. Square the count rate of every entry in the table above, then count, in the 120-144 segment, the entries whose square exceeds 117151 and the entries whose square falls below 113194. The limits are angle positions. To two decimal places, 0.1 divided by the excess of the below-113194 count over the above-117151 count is -0.10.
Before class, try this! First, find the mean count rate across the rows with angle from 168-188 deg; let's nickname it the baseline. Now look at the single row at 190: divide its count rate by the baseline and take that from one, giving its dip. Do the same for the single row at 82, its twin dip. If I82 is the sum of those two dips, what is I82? -0.05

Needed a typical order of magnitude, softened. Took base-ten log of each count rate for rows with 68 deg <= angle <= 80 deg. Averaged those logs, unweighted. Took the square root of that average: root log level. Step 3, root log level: 1.59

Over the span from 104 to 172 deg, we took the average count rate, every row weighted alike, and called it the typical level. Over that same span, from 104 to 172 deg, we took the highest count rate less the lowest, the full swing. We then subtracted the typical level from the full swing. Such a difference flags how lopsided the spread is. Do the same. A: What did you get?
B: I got -281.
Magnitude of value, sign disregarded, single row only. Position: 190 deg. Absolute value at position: 334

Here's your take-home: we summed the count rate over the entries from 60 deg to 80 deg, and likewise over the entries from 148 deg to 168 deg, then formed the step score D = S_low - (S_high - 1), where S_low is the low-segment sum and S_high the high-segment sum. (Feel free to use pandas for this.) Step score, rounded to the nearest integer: 89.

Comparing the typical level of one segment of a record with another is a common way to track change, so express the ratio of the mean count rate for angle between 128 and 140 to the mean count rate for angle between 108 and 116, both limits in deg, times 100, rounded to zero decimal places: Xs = 96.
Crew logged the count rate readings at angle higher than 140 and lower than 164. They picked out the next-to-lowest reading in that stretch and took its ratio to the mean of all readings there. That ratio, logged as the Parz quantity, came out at 0.989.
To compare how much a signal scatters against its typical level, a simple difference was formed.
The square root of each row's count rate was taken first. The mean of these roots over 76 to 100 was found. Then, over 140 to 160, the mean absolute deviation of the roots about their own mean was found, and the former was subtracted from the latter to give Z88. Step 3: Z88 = -18.7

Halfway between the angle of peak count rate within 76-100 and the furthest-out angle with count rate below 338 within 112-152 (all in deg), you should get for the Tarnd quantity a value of 118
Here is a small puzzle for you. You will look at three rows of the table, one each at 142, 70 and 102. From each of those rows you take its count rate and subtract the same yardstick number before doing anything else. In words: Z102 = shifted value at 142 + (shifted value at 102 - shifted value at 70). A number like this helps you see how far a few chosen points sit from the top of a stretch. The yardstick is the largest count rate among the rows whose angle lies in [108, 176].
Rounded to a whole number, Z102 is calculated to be -26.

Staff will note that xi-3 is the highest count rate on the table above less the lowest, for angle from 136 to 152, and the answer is 28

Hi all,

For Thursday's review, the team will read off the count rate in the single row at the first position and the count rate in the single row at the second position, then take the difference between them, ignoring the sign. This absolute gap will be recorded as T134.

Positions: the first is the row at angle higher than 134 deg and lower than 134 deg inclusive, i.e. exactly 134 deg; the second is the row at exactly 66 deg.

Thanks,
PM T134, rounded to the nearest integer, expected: 6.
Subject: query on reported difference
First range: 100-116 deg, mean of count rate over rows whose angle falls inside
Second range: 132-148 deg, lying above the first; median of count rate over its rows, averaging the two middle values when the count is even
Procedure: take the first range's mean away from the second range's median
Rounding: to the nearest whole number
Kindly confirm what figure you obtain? -15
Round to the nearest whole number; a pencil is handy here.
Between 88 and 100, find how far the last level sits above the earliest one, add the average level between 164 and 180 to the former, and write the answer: 334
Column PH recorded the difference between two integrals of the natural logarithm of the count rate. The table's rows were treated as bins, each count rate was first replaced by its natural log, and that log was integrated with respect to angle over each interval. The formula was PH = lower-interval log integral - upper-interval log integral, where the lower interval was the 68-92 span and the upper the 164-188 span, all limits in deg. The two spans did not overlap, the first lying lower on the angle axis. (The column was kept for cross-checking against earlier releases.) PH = 1.5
